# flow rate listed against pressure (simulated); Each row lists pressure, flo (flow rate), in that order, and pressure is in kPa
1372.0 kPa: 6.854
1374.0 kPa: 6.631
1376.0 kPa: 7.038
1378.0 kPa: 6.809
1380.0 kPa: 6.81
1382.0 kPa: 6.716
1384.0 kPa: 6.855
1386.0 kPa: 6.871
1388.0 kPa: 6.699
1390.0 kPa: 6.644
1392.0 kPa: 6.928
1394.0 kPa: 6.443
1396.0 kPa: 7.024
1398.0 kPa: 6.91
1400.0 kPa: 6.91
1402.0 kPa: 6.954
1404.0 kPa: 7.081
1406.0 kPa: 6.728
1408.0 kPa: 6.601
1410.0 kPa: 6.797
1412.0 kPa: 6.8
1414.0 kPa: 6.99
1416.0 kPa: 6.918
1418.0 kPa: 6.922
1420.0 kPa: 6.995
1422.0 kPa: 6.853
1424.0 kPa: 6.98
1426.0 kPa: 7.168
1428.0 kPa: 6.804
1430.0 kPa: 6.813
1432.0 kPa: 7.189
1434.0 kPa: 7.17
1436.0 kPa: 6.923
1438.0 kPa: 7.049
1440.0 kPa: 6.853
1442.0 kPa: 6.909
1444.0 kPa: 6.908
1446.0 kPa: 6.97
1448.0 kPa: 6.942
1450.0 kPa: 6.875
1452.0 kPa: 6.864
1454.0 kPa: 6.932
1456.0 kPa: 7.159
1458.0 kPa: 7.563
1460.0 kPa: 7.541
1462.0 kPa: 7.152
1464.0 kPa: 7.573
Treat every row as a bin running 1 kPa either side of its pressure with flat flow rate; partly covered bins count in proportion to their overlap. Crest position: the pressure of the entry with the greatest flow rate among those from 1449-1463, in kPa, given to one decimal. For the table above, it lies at 1458.0 kPa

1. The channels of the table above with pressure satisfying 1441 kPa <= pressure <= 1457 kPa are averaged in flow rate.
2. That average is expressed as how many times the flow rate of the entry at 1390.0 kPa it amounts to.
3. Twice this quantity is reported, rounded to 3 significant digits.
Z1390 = 2.09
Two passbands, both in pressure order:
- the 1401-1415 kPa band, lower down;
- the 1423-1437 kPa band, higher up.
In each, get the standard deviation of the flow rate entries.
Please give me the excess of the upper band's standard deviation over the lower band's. 0.00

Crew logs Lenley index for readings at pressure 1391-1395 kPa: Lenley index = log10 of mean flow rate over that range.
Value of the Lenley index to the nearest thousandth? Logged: 0.825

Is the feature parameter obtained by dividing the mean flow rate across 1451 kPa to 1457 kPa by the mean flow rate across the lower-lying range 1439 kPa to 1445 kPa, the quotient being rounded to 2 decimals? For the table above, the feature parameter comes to 1.01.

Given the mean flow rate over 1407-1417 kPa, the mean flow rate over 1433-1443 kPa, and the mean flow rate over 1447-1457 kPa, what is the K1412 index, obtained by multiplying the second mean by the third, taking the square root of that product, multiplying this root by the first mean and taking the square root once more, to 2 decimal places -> 6.89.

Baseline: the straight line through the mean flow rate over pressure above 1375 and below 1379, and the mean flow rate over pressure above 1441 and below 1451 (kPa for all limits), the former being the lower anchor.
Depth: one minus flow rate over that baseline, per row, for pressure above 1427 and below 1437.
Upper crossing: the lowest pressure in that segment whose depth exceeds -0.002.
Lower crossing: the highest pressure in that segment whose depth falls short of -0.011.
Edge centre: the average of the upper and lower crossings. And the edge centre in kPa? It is 1431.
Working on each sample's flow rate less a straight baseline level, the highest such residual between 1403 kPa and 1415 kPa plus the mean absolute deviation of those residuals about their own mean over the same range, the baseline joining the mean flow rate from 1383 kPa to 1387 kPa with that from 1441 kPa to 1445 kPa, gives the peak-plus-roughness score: 0.34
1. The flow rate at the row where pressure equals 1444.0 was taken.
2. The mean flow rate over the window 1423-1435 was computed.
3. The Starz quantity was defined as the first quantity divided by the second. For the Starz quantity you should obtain 0.98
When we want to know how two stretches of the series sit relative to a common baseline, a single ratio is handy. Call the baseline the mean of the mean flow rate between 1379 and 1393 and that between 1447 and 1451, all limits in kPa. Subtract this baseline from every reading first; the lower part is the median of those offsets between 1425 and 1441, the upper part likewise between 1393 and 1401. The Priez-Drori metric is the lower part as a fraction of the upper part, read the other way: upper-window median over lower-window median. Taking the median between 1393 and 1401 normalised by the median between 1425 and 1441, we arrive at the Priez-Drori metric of 0.45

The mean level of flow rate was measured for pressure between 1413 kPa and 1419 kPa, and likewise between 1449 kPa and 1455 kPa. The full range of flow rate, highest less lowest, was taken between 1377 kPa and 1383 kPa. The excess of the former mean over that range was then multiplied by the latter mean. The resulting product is 47.2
